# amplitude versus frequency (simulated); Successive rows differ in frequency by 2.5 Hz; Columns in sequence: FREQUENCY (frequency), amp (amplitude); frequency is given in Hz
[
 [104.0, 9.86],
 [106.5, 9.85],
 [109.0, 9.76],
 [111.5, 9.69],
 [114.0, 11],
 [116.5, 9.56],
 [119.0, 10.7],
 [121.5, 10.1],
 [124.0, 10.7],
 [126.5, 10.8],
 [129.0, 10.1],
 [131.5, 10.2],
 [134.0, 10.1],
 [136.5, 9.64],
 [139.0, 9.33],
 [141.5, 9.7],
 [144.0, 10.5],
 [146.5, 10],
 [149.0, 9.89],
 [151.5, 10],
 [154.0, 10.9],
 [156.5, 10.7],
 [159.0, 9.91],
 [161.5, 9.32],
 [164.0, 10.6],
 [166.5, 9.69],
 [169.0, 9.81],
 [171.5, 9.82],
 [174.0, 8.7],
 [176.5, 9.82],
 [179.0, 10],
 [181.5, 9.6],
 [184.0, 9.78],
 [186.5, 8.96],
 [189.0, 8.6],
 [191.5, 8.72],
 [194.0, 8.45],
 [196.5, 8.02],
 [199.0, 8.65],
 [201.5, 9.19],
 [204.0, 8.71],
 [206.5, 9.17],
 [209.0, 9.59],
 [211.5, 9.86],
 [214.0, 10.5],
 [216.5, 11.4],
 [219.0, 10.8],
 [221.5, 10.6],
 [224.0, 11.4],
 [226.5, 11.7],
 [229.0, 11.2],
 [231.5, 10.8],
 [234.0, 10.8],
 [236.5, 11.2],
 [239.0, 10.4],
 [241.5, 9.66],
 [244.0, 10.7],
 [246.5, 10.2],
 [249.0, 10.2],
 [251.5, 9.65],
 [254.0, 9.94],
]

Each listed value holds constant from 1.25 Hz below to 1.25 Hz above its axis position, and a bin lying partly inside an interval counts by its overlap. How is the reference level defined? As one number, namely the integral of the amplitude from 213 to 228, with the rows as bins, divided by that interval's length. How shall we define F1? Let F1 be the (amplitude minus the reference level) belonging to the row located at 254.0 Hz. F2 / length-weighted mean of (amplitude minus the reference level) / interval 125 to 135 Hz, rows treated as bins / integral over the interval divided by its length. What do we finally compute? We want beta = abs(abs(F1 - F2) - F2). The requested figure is 1.1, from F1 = -1.1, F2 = -0.76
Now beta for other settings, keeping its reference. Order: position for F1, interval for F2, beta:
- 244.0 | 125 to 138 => 1.5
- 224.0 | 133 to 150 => 2.7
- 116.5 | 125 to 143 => 1.5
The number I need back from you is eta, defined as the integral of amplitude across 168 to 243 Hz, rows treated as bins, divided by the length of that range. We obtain 9.9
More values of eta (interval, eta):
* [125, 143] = 10.0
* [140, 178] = 10.0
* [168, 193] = 9.4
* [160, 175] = 9.7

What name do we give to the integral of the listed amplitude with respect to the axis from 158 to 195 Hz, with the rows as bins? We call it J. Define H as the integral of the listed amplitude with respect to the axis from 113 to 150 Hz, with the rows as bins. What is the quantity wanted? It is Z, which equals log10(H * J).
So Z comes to 5.12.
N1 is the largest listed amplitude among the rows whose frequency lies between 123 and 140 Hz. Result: 10.8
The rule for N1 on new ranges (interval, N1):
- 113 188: 11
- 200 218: 11.4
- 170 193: 10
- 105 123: 11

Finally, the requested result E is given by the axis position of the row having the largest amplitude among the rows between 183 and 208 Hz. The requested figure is 184.0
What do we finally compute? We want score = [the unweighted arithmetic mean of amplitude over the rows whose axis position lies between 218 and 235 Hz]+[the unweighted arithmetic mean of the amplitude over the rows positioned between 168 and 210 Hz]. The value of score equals 20.2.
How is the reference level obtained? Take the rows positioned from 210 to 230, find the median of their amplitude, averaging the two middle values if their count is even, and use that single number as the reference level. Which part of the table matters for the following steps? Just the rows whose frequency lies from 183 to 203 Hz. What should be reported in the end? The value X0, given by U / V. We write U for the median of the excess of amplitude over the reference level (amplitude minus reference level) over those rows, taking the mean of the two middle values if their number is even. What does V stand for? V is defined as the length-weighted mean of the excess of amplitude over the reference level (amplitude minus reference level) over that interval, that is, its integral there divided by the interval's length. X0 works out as 1.04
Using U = -2.3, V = -2.22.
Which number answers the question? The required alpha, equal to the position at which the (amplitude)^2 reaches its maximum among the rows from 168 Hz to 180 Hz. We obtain 179.0 Hz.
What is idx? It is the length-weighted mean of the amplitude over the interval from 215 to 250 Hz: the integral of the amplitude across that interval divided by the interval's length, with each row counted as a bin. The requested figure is 10.8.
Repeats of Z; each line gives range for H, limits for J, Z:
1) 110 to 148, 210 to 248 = 5.20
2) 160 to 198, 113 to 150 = 5.12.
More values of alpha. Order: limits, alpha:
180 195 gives 184.0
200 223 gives 216.5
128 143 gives 131.5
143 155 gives 154.0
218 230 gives 226.5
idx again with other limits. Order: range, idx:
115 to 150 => 10.1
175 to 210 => 9.1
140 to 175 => 10.0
